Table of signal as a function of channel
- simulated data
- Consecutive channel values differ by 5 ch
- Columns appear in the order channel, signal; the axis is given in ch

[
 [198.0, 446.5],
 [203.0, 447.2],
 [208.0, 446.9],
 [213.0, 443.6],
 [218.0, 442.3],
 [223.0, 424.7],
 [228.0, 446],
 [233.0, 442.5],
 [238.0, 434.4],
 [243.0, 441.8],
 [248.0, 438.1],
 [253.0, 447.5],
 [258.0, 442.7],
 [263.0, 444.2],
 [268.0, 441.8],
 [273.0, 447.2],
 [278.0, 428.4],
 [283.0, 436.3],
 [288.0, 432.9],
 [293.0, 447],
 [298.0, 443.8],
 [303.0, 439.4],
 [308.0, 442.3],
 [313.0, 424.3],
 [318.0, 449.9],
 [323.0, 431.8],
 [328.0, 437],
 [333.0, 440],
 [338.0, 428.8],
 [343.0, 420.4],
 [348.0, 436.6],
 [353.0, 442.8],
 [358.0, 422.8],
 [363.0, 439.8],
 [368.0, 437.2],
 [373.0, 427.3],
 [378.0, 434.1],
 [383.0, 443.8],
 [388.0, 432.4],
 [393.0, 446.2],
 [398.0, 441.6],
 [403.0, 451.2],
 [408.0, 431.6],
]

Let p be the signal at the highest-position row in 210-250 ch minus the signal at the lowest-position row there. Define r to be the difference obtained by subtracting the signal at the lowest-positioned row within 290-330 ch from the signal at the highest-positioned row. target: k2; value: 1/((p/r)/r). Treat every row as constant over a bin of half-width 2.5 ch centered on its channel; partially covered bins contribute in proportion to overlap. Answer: -18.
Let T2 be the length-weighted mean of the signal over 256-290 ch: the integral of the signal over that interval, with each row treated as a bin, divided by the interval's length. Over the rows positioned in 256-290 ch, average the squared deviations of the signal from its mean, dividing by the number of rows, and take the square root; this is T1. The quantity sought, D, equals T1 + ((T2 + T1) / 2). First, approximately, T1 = 6.2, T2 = 439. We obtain 228.9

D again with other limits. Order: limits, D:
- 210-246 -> 229.9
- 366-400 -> 228.1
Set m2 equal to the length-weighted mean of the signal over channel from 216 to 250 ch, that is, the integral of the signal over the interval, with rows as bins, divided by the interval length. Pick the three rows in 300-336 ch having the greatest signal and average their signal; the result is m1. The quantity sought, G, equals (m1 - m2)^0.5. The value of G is 2.36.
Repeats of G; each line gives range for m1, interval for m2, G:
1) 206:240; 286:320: 2.37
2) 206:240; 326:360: 3.58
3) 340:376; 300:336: 1.47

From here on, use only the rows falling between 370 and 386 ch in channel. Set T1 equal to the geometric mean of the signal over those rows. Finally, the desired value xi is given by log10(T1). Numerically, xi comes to 2.64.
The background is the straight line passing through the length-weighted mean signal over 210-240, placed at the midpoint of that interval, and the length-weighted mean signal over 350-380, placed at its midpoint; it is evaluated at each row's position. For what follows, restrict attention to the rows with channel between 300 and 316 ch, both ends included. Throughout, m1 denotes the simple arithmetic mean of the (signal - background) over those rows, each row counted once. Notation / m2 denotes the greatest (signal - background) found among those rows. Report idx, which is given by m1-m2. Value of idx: -7.0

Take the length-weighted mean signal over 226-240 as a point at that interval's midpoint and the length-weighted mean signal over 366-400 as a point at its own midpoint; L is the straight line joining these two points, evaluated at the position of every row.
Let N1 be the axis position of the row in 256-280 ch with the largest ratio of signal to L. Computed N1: 273.0 ch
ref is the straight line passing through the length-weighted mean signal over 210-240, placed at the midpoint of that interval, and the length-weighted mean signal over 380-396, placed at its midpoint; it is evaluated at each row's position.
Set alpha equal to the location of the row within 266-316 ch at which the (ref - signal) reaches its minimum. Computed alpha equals 273.0 ch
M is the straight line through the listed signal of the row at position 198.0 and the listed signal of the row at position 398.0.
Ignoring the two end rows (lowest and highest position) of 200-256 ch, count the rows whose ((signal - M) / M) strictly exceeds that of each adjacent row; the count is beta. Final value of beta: 2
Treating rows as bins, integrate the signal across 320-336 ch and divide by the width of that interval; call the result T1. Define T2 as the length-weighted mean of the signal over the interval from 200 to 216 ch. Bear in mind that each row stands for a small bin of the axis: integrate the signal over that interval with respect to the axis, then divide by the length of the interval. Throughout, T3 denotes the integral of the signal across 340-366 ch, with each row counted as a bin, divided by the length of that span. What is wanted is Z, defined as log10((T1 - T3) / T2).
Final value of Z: -2.05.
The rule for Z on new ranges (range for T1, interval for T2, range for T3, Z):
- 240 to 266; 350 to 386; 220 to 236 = -1.95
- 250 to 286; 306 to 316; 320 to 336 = -1.98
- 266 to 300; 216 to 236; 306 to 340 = -2.14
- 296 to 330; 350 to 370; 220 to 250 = -3.15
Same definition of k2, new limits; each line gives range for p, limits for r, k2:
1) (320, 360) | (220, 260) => -36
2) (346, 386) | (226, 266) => 0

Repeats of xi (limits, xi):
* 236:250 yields 2.64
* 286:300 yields 2.64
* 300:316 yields 2.64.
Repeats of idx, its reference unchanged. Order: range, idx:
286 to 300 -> -5.8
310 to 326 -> -14.6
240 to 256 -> -5.2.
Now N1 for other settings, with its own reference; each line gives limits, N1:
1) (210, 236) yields 228.0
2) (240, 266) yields 253.0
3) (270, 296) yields 293.0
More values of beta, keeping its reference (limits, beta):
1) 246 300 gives 5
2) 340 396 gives 3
